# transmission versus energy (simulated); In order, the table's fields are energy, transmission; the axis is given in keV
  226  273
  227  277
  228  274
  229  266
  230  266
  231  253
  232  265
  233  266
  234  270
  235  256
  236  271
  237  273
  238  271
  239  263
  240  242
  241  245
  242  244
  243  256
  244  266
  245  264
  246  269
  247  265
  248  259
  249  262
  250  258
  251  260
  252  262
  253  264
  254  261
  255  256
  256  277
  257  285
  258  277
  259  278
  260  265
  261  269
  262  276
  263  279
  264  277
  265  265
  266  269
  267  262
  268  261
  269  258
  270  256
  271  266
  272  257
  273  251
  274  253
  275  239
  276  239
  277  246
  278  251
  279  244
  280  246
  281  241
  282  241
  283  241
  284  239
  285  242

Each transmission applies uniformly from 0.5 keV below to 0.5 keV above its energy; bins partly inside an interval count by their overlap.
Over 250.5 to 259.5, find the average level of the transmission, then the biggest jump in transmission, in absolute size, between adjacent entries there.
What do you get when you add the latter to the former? 290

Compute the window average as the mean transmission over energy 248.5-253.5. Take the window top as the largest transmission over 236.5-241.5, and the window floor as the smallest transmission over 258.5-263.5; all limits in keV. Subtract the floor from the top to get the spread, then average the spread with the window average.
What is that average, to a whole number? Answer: 135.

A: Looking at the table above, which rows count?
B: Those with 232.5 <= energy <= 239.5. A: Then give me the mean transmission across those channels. 267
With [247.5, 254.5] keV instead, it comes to 261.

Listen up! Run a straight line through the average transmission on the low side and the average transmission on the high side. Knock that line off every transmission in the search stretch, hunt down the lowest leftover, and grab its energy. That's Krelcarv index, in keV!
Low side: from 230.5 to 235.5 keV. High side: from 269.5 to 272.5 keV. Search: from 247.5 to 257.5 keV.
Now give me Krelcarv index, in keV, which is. 255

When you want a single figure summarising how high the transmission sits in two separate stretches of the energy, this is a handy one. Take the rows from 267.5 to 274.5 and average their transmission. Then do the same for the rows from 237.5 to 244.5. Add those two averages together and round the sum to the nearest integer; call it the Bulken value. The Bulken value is 513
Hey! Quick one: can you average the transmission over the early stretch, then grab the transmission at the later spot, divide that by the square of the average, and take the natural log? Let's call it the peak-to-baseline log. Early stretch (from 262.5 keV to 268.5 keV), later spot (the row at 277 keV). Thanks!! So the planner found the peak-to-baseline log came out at -5.68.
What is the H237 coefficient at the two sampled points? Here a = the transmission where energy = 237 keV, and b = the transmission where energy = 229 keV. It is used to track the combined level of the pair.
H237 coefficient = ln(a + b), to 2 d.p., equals 6.29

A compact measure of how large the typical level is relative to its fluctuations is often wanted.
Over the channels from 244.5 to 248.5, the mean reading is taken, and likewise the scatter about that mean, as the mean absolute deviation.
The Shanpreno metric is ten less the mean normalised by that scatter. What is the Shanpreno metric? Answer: -86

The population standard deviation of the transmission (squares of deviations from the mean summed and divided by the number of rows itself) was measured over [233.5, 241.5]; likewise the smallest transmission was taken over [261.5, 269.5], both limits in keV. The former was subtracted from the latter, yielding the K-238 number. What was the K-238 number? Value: 246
